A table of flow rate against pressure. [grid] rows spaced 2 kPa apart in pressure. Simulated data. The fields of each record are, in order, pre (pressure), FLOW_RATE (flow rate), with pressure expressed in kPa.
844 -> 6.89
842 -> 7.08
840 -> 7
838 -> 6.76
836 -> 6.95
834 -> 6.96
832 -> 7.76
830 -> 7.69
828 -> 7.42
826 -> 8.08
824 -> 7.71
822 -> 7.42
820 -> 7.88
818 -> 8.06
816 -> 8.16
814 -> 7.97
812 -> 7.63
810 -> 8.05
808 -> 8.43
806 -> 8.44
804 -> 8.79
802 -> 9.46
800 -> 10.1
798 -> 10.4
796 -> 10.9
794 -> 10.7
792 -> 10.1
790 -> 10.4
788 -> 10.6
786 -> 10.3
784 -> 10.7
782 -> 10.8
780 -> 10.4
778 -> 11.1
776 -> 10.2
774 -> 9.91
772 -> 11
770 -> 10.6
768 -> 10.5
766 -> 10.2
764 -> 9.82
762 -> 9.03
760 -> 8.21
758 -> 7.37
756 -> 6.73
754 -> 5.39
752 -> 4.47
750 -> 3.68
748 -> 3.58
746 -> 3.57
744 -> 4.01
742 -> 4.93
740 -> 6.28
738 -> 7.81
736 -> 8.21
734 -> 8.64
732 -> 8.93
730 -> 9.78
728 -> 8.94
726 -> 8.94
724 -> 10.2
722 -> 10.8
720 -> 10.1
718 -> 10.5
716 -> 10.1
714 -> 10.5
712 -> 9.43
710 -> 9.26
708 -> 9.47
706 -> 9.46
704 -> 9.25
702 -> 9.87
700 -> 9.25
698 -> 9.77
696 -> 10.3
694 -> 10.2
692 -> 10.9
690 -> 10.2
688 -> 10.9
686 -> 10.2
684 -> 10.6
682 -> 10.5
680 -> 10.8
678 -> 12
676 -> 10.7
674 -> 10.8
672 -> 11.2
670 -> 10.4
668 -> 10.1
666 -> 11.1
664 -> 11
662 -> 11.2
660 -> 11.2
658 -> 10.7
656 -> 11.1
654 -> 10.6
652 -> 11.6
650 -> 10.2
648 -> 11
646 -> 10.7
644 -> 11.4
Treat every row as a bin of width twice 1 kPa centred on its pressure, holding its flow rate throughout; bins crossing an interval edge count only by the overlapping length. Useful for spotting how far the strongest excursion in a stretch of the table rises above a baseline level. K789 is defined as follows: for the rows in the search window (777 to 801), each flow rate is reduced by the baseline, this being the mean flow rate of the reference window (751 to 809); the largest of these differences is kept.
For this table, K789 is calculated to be 1.62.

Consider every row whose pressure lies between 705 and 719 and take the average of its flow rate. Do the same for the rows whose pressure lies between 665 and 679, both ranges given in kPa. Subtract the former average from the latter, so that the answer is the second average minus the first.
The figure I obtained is 1.08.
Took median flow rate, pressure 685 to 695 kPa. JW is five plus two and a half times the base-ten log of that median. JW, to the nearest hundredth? 7.52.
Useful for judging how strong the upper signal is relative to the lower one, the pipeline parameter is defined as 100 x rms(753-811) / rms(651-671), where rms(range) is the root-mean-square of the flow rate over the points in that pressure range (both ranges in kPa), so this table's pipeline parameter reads 89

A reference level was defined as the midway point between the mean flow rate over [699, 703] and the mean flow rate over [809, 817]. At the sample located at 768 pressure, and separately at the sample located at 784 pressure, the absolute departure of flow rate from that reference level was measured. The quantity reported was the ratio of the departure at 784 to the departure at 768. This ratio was 1.1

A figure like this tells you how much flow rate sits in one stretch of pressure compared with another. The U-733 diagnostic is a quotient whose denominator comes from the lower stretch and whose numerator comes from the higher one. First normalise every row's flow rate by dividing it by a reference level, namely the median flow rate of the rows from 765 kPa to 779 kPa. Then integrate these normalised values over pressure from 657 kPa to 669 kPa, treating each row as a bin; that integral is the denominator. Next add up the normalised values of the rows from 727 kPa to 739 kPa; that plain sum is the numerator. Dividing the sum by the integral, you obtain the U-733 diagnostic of 0.40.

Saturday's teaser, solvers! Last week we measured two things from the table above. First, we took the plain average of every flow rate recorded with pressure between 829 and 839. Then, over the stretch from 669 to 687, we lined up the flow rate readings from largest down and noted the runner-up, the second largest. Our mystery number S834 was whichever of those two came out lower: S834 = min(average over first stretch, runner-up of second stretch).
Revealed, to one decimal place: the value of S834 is 7.2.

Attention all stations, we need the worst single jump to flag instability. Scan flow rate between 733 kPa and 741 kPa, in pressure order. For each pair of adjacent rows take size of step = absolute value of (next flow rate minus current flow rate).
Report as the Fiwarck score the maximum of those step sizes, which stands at 1.53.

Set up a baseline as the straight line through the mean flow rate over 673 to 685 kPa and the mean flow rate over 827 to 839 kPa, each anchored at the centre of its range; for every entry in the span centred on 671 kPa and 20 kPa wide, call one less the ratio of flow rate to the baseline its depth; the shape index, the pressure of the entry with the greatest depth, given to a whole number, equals 668 kPa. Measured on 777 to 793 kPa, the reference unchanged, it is 780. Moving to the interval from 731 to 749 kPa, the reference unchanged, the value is 746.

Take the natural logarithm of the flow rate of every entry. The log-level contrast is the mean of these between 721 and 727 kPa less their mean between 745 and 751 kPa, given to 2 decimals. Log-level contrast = 1.01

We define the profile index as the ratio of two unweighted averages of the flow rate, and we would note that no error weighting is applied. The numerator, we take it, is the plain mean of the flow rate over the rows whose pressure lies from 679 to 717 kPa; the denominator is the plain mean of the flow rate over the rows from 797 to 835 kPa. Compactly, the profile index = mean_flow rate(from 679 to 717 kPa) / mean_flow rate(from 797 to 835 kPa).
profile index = 1.22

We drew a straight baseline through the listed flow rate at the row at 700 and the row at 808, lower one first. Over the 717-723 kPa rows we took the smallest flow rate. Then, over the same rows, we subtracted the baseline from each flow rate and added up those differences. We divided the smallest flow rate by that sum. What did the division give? 2.46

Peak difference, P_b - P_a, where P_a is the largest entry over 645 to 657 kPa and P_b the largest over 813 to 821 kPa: -3.4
